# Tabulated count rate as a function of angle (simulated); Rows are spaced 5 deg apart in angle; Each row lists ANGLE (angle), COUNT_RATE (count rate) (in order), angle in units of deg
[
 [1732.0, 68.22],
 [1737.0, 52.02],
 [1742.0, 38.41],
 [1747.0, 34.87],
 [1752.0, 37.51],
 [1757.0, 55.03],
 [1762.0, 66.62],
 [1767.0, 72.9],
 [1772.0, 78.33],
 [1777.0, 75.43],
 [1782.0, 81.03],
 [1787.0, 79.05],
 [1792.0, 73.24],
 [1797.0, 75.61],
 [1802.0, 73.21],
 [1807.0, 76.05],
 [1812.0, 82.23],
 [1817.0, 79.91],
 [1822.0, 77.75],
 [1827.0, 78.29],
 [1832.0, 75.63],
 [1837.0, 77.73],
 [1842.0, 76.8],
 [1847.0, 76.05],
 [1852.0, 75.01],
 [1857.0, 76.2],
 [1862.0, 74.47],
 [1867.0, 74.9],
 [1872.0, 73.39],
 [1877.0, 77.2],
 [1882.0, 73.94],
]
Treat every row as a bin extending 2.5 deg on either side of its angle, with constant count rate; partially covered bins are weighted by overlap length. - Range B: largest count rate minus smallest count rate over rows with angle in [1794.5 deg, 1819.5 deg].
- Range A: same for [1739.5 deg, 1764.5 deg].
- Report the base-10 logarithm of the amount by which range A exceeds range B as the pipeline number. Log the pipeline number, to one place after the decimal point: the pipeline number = 1.4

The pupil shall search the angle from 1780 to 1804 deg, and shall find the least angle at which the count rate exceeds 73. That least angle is 1782.0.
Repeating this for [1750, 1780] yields 1772.0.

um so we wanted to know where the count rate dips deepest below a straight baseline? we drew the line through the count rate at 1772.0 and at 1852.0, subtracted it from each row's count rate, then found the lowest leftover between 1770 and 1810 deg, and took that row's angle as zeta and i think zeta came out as 1792.0 deg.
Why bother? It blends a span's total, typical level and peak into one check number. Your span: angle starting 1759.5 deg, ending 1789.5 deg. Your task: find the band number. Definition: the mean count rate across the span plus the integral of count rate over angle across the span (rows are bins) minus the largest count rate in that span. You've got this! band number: 2261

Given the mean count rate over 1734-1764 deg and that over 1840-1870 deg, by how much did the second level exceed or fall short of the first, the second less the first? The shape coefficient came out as 28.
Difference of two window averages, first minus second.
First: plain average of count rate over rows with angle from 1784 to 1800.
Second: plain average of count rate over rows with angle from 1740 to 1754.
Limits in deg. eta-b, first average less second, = 39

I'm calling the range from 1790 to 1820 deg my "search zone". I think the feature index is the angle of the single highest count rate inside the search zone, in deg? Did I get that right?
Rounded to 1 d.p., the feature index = 1812.0 deg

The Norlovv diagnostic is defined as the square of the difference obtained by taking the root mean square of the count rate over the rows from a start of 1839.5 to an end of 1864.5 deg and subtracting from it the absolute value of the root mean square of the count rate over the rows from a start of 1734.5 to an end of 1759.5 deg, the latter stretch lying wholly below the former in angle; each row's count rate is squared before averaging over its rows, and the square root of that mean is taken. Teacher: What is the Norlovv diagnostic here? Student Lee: 984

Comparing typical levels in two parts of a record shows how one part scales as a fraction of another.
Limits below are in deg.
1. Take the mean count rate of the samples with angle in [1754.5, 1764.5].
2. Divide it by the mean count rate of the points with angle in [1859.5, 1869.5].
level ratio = 0.81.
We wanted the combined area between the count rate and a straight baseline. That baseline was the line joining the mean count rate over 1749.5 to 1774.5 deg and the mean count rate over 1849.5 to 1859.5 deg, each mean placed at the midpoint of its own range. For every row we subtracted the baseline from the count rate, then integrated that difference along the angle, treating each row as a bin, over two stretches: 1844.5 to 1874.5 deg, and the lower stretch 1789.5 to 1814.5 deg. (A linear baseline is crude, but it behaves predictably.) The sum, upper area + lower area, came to 164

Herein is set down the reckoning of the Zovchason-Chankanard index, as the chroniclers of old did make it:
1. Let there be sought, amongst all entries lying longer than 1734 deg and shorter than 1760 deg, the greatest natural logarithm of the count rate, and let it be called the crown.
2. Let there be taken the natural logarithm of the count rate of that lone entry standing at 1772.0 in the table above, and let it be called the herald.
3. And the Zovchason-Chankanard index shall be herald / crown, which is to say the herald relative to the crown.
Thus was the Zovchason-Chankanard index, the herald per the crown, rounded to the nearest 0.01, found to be 1.09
